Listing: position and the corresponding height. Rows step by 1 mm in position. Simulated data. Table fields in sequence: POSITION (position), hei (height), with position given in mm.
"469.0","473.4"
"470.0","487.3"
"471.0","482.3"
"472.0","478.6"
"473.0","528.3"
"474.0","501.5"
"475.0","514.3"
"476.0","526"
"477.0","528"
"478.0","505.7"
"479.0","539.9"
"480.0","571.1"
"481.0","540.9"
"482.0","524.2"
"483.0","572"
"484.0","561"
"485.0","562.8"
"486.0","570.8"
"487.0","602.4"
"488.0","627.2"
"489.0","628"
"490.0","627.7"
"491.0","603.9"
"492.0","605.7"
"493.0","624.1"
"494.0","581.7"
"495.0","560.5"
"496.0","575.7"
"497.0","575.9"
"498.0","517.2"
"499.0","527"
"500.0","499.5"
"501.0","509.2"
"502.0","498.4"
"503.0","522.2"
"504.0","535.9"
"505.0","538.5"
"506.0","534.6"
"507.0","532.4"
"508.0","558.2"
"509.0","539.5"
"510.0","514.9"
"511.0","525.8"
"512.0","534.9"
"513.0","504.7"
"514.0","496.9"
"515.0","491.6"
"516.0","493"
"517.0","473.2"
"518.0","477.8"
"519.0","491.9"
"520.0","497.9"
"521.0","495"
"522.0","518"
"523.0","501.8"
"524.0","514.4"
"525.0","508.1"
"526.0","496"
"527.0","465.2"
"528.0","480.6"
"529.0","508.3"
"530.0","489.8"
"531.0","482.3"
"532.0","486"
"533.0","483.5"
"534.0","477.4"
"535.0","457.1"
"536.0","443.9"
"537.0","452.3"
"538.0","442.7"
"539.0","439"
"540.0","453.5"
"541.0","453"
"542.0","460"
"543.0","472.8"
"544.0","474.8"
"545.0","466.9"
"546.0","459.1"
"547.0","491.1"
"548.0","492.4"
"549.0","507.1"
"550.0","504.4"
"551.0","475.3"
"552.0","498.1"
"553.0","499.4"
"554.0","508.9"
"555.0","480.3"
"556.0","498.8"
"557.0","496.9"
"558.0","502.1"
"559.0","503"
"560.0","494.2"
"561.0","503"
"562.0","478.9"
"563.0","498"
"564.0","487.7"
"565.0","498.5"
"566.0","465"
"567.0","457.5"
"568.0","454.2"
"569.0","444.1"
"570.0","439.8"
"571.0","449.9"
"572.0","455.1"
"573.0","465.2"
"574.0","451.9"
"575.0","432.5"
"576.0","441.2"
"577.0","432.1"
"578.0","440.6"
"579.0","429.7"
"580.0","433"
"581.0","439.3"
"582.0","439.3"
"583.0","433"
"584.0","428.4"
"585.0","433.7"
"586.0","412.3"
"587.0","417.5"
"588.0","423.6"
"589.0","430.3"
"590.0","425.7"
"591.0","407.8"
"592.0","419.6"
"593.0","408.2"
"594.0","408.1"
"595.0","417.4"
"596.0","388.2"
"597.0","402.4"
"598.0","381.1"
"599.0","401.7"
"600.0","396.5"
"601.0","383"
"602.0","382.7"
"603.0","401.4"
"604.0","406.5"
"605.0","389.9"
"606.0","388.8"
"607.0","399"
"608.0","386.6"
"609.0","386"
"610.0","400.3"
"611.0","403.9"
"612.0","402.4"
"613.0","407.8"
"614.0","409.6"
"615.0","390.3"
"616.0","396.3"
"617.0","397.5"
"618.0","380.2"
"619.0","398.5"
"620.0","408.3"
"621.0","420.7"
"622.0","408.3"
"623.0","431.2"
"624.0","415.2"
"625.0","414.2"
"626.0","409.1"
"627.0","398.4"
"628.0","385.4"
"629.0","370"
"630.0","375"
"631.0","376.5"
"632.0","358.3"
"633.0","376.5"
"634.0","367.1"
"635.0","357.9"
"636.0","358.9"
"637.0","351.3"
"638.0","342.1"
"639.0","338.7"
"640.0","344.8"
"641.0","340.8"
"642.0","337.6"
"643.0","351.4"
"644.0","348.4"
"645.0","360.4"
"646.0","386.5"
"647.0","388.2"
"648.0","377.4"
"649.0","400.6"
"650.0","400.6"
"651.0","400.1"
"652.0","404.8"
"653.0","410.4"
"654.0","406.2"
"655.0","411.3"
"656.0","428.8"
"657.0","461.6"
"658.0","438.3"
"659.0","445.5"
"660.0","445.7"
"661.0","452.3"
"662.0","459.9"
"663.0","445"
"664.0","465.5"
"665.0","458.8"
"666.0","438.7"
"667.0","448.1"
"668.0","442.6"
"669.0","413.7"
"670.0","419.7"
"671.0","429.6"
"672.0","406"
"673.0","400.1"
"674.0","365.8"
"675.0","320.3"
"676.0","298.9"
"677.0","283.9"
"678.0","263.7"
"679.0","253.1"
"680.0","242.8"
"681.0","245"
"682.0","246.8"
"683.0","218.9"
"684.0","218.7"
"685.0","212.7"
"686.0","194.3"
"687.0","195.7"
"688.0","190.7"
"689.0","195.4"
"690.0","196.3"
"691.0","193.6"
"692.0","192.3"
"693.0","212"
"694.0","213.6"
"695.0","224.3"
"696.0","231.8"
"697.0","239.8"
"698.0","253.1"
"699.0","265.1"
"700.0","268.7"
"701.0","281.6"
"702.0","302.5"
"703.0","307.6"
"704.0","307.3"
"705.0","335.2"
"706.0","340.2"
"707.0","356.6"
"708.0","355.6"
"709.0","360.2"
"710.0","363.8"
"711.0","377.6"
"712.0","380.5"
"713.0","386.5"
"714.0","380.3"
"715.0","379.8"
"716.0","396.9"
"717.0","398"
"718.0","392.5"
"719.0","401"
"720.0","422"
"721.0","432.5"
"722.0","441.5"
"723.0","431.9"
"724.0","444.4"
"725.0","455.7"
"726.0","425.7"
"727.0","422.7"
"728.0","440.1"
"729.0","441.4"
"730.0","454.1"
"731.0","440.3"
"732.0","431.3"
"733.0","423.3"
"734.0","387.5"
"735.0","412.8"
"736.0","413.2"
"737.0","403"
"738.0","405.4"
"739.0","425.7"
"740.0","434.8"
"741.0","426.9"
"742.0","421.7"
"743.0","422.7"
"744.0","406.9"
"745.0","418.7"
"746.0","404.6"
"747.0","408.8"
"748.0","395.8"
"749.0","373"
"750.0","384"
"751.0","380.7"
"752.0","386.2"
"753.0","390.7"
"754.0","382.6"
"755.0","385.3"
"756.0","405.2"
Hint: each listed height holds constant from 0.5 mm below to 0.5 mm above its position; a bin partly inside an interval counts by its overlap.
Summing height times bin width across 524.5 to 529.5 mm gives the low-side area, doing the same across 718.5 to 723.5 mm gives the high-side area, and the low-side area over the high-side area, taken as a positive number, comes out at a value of 1.15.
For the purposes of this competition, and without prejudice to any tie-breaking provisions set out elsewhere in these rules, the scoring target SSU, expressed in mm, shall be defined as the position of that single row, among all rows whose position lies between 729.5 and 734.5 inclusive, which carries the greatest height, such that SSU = 730.0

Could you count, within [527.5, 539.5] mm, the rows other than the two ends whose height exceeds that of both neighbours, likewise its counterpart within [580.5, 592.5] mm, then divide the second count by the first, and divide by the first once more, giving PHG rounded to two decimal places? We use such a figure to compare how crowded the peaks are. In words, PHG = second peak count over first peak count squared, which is 0.22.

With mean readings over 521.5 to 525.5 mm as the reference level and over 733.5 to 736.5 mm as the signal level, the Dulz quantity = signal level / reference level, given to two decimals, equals 0.79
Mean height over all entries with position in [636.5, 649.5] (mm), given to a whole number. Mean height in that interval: 359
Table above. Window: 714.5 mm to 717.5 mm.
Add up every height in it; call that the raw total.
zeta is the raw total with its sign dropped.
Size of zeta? 1175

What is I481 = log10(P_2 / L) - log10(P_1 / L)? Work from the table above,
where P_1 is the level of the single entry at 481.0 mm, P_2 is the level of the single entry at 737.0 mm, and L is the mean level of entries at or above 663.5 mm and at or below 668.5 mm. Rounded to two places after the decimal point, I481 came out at -0.13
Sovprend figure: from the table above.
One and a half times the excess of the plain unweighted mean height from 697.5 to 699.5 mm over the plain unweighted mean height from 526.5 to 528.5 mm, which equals -321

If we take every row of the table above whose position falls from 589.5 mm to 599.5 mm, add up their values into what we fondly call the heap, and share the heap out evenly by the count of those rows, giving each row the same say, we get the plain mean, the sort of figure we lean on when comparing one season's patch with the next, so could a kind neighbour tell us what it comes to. 406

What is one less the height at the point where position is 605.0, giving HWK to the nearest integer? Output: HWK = -389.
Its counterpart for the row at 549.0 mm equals -506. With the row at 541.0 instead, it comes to -452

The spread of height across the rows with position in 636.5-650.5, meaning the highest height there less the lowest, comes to 63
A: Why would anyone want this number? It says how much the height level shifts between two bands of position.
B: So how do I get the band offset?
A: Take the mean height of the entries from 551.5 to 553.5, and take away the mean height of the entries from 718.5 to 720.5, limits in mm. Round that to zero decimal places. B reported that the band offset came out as 87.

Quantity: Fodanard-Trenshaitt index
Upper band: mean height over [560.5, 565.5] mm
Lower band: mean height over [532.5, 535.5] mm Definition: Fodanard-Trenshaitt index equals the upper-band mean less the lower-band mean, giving 21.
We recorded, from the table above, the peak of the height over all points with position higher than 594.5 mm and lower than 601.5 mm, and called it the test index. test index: 417.4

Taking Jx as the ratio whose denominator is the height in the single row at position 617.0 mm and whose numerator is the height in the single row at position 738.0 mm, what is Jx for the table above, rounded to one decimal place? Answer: 1.0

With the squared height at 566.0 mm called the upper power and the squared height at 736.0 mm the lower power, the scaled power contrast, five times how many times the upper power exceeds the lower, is 6.3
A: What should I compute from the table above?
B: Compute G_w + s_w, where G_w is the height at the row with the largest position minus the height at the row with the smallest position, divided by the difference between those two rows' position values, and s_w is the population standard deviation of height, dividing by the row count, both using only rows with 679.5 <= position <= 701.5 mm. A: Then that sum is 29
